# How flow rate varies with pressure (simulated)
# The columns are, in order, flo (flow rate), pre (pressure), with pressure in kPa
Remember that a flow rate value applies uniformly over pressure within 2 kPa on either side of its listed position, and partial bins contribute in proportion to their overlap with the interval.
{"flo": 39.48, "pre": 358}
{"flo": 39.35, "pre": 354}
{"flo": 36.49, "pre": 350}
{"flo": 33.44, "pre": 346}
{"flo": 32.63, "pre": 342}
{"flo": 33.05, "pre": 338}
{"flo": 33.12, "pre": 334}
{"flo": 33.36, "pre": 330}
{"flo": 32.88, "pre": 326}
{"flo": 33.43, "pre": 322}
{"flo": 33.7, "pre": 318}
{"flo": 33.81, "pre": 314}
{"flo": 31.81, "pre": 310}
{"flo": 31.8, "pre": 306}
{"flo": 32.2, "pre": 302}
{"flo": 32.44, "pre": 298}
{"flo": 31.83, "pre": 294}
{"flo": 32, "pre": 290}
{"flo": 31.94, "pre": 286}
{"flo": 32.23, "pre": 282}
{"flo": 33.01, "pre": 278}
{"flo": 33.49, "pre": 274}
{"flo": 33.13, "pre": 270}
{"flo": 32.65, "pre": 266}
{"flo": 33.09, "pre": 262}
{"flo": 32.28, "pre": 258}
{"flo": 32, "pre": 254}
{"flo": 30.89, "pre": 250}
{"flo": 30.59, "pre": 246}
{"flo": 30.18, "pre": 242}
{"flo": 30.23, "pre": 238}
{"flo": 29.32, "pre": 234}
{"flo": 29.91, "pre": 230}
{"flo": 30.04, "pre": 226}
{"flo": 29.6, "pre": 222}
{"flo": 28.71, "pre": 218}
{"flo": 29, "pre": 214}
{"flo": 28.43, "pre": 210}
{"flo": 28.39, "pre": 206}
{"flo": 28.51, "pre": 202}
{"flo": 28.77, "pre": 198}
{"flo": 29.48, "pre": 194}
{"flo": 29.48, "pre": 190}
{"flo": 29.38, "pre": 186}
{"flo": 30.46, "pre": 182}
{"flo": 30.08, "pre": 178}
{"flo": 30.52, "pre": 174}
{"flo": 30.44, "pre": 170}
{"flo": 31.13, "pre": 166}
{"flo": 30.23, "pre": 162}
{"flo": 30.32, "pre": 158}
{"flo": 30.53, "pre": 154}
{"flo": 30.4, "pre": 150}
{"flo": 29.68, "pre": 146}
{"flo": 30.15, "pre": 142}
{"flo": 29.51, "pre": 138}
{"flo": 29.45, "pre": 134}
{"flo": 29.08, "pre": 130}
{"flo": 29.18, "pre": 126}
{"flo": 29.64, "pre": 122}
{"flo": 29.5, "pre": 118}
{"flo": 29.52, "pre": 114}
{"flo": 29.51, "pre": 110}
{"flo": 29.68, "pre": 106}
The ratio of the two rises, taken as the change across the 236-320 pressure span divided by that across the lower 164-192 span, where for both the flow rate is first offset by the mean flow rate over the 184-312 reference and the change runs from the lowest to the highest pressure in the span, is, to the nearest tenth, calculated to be -2.1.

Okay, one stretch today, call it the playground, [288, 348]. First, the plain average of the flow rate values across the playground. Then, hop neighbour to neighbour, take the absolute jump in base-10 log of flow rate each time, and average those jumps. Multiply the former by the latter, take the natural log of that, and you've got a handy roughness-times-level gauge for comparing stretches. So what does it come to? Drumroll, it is -1.62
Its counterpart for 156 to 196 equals -1.71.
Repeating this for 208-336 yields -1.57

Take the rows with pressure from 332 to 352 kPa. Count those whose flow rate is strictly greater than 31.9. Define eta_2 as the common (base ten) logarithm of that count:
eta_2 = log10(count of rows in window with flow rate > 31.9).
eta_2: 0.70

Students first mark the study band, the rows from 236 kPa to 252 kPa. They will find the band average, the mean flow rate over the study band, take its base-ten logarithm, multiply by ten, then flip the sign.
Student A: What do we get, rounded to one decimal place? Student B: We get -14.8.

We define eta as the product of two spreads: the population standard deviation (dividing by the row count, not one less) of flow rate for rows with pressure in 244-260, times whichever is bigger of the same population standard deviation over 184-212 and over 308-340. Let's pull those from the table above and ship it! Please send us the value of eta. 0.4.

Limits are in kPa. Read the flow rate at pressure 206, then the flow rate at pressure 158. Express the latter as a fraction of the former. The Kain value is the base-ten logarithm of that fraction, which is 0.029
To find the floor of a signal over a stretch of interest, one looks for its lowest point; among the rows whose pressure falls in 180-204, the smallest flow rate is 28.51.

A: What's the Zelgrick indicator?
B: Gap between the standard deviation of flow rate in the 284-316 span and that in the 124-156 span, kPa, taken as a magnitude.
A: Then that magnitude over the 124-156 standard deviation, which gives 0.23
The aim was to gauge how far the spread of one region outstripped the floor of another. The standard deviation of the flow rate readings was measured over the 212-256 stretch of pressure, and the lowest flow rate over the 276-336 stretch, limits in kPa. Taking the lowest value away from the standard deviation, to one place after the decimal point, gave -30.9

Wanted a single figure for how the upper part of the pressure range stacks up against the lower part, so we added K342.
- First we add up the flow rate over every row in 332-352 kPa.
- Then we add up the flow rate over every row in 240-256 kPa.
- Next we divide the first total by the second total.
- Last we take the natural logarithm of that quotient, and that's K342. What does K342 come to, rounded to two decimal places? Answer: 0.31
